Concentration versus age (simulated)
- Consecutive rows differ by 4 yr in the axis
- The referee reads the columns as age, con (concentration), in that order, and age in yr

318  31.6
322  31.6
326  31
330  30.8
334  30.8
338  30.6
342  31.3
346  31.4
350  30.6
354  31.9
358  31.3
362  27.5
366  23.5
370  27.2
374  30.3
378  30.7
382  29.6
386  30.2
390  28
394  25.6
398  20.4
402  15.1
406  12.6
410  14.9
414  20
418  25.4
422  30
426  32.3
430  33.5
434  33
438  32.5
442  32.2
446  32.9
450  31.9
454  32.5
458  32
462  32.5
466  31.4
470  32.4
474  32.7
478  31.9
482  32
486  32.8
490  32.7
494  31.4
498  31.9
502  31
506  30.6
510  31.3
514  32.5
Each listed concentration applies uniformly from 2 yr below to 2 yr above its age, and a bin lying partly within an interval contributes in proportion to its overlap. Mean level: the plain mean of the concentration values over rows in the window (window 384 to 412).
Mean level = 21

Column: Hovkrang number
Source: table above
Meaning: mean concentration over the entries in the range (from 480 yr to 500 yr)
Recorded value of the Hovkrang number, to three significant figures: 32.2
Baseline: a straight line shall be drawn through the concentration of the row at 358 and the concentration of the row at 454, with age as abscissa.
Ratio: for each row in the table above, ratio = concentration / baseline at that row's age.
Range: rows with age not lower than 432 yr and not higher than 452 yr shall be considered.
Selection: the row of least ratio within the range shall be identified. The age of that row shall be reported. 450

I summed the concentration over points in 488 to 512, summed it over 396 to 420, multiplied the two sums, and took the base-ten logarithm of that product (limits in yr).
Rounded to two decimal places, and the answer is 4.31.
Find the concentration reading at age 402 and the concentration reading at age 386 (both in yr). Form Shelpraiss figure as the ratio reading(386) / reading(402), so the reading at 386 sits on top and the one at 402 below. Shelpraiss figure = 2.00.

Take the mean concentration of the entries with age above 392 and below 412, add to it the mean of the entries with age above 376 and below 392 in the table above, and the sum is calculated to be 47.3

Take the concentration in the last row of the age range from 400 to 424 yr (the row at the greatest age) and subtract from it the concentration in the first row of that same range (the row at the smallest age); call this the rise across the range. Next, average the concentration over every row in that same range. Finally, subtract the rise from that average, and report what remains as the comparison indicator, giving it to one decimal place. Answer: 4.8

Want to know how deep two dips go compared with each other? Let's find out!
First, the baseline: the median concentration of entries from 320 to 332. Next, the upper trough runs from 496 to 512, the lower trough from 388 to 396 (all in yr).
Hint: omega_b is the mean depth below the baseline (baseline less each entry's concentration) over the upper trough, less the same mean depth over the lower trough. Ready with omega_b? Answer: -4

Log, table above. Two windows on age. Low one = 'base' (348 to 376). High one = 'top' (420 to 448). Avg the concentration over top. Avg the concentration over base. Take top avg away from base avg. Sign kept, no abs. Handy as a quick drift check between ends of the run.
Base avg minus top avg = -3.4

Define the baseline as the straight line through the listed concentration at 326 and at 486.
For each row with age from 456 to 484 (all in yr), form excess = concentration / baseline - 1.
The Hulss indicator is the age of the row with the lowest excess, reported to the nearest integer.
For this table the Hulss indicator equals 466 yr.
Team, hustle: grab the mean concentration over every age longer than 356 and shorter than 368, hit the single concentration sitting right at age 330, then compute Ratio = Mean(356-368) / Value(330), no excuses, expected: 0.89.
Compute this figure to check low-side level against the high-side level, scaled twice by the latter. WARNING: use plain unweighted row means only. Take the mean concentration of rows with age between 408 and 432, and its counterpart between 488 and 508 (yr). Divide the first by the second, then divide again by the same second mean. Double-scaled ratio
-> 0.026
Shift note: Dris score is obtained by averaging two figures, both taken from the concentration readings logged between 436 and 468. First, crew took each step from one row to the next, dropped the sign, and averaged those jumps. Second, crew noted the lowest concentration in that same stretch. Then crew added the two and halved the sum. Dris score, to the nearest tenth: 16.0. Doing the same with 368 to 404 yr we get 8.8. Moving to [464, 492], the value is 16.0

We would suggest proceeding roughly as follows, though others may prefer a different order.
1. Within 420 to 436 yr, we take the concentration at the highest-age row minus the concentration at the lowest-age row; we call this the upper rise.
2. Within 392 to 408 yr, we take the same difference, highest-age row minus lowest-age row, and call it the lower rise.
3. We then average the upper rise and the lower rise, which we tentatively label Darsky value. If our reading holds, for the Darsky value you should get -5.0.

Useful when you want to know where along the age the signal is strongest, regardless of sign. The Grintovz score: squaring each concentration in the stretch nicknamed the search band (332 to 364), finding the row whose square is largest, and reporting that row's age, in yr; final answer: 354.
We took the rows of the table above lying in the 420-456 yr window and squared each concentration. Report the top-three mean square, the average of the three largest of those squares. 1098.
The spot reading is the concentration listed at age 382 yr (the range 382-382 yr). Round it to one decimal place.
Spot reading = 29.6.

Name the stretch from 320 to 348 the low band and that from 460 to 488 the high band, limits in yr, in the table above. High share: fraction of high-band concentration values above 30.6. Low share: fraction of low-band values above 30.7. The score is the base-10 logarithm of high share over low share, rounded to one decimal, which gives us 0.1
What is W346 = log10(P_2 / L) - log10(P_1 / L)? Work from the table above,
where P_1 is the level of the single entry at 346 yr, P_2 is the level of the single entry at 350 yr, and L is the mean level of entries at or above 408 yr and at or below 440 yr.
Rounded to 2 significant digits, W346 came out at -0.011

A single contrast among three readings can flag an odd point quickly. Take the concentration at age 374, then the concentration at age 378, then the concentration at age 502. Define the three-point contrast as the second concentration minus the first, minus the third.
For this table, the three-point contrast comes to -31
